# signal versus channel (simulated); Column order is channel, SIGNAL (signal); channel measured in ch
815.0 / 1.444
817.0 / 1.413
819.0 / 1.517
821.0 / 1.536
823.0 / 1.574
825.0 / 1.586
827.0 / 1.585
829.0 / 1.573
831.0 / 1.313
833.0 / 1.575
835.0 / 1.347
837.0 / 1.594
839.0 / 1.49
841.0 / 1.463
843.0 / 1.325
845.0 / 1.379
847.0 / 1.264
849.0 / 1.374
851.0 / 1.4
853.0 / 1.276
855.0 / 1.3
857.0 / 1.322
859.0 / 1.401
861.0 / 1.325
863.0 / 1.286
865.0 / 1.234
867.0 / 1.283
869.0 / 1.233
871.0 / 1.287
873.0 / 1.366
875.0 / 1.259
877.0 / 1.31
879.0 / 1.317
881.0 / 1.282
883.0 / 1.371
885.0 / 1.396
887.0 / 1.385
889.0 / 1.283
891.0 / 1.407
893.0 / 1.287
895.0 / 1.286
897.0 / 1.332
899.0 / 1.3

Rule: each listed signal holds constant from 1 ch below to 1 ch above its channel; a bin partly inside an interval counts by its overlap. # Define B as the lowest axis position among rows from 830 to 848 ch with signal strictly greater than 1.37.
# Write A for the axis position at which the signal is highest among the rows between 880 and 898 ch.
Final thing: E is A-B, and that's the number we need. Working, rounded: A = 891.0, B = 833.0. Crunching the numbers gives 58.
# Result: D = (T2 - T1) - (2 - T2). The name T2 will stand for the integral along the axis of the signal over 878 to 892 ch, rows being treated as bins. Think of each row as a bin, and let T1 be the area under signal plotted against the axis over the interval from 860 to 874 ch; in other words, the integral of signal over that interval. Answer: 17.7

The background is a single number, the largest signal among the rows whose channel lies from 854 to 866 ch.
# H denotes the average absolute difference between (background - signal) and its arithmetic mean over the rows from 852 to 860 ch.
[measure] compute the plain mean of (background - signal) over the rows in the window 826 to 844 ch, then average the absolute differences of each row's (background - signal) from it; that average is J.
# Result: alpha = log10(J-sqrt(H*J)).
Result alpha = -1.4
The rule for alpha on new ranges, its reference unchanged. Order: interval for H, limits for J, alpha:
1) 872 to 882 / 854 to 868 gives -2.4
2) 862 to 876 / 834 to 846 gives -1.5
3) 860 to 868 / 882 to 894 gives -1.9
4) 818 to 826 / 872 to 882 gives -2.9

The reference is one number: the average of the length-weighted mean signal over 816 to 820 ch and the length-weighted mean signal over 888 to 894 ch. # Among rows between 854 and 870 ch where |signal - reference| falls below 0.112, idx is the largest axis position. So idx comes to 863.0 ch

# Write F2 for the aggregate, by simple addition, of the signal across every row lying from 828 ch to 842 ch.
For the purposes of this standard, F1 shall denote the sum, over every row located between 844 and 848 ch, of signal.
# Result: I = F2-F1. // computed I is 7.7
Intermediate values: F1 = 2.6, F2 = 10.4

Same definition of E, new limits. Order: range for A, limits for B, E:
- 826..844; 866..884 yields -46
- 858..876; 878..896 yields -24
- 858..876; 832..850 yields 26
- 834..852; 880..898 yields -46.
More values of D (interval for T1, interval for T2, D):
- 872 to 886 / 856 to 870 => 15.7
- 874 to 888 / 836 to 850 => 18.9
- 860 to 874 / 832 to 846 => 20.7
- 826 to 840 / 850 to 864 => 14.3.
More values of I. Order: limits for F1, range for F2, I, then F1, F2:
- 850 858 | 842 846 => -2.6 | 5.3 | 2.7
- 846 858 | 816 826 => -0.3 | 7.9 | 7.6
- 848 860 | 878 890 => 0.0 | 8.1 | 8.0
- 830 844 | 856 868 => -2.3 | 10.1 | 7.9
